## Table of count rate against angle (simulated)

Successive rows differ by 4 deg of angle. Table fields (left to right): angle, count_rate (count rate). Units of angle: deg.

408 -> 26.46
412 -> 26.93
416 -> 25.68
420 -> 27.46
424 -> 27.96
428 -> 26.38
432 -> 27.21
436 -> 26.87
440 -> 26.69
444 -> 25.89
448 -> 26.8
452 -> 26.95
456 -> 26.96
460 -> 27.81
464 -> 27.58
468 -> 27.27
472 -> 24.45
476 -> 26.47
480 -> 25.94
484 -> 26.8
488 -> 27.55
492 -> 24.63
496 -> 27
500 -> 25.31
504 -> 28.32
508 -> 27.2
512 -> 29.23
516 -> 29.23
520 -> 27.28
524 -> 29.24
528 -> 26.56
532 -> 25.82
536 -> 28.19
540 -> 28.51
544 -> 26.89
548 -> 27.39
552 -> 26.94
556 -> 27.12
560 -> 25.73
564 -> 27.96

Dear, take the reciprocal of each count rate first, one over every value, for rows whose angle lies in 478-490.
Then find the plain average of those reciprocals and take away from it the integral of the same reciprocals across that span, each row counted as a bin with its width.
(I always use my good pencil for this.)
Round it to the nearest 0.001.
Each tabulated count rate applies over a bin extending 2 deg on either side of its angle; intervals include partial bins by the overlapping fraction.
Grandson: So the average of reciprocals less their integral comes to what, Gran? -0.411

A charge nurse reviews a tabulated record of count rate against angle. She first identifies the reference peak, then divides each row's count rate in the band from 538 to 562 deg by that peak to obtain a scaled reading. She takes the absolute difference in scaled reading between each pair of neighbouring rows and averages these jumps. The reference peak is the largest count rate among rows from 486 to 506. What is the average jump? 0.029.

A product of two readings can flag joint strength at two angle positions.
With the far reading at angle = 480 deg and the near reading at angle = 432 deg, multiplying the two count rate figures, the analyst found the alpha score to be 706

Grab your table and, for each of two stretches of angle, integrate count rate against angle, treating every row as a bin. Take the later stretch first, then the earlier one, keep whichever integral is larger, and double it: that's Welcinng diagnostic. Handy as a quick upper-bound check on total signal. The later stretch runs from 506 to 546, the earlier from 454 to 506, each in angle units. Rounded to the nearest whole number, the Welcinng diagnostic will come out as 2769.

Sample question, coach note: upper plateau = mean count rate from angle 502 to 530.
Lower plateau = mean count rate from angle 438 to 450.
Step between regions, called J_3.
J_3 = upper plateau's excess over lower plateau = 1.7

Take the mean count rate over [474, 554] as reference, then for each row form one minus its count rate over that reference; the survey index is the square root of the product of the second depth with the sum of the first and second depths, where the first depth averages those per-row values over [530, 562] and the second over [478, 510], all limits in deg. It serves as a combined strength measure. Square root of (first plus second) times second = 0.026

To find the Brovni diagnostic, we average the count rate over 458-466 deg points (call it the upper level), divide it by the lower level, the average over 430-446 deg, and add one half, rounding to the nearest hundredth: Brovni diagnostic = 1.54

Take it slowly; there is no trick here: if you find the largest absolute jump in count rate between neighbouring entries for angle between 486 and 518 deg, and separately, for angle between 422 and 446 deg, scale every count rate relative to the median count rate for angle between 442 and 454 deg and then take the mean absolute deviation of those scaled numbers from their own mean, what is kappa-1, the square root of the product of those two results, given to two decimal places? 0.24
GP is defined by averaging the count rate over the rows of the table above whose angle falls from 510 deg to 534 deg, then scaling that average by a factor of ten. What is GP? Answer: 279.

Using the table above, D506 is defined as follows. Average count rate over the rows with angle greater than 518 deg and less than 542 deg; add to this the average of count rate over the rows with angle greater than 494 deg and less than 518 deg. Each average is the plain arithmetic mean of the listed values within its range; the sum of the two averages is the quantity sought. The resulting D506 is 55.3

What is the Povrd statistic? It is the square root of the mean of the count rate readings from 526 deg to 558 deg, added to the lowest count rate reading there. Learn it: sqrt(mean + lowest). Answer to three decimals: 7.280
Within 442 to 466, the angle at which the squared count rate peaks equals 460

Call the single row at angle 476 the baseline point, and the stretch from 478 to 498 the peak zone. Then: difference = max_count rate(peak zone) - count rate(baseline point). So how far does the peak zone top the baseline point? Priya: 1.1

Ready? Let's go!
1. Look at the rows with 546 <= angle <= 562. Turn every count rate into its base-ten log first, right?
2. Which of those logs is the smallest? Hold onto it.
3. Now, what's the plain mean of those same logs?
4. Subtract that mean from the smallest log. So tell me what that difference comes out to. -0.017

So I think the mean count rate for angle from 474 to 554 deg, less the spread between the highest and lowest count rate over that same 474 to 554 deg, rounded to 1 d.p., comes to 22.6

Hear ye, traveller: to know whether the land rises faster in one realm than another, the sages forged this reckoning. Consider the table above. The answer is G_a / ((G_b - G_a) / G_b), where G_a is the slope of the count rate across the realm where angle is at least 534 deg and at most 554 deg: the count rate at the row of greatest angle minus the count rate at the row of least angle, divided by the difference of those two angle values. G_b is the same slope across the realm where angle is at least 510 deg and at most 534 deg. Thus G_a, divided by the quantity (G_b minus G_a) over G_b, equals -0.14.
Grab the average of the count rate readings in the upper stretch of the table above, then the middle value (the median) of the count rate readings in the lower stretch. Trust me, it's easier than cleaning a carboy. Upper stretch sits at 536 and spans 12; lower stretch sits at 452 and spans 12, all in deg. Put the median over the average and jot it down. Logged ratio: 0.98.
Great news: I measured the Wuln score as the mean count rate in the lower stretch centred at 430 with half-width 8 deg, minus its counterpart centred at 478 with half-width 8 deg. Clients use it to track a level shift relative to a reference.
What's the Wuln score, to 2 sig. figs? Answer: 1.2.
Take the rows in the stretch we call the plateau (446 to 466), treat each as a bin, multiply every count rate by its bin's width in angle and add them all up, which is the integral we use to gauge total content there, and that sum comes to 544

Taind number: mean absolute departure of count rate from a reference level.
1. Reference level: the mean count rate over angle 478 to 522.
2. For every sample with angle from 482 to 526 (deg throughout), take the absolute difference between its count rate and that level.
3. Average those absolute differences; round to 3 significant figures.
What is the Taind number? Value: 1.17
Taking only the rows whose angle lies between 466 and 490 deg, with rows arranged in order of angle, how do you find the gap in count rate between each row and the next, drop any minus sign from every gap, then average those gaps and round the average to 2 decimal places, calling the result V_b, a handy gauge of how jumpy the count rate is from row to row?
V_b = 1.40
